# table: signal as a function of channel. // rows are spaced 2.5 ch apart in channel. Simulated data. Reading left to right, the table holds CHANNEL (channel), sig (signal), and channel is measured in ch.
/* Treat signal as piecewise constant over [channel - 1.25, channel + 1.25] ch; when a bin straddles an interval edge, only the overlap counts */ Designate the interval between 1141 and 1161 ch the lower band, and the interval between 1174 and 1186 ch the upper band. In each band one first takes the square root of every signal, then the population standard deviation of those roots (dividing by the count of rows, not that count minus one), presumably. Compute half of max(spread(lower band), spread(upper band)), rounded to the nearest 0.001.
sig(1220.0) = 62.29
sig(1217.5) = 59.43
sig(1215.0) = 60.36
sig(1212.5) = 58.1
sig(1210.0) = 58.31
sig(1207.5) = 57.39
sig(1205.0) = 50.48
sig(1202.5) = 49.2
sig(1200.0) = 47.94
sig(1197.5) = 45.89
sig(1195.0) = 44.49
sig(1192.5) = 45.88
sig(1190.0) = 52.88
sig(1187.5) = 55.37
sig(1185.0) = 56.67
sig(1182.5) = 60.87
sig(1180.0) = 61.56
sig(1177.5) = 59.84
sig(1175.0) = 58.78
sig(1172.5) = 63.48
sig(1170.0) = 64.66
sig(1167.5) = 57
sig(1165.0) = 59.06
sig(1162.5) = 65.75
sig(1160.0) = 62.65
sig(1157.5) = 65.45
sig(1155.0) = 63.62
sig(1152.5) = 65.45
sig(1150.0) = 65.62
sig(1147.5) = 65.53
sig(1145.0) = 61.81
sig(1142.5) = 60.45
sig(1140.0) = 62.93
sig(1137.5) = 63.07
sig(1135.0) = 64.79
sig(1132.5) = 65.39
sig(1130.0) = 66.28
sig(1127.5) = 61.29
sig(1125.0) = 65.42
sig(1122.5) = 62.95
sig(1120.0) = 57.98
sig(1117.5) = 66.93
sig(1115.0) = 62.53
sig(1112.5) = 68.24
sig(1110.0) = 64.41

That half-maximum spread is 0.059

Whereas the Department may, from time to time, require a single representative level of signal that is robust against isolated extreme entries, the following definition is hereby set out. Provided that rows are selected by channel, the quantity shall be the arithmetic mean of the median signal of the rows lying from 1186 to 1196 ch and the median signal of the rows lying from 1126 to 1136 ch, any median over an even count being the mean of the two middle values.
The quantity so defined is 57.2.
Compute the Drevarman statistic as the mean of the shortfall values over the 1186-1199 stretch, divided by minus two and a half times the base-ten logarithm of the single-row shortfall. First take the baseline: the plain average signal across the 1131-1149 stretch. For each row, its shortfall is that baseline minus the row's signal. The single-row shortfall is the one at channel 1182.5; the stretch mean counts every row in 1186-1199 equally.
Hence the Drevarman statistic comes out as -14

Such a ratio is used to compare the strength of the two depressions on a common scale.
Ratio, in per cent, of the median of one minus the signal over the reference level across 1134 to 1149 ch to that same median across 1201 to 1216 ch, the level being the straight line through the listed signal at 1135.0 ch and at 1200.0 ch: -3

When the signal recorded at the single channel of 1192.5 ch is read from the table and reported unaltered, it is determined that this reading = 45.88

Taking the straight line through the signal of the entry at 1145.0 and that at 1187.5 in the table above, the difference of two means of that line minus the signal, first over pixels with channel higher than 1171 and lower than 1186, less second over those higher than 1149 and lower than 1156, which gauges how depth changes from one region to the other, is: 1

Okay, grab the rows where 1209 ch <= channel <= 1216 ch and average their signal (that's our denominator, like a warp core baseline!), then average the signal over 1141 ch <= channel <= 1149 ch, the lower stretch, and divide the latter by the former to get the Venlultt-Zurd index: 1.06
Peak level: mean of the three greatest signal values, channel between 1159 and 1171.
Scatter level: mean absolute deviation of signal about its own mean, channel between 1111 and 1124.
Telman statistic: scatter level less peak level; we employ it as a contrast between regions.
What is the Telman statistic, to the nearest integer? -61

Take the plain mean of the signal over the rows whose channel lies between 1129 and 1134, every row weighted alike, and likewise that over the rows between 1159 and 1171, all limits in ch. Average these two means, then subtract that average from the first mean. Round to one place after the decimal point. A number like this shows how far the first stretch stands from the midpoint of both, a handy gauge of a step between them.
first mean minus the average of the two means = 2.0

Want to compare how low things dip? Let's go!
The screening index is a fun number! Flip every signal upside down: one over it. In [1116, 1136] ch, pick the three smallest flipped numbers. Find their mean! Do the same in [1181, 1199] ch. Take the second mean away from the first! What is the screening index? -0.0023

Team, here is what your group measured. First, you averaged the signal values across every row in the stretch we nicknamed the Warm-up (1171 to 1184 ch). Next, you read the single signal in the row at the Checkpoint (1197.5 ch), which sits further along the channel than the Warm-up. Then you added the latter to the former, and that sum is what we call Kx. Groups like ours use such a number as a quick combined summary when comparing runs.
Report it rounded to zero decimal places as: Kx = 107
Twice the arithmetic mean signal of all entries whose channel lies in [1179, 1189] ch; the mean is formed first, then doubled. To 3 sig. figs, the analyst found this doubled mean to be 117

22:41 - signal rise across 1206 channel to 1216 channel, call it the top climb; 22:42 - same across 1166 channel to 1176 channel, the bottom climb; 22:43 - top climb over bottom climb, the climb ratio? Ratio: 1.7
